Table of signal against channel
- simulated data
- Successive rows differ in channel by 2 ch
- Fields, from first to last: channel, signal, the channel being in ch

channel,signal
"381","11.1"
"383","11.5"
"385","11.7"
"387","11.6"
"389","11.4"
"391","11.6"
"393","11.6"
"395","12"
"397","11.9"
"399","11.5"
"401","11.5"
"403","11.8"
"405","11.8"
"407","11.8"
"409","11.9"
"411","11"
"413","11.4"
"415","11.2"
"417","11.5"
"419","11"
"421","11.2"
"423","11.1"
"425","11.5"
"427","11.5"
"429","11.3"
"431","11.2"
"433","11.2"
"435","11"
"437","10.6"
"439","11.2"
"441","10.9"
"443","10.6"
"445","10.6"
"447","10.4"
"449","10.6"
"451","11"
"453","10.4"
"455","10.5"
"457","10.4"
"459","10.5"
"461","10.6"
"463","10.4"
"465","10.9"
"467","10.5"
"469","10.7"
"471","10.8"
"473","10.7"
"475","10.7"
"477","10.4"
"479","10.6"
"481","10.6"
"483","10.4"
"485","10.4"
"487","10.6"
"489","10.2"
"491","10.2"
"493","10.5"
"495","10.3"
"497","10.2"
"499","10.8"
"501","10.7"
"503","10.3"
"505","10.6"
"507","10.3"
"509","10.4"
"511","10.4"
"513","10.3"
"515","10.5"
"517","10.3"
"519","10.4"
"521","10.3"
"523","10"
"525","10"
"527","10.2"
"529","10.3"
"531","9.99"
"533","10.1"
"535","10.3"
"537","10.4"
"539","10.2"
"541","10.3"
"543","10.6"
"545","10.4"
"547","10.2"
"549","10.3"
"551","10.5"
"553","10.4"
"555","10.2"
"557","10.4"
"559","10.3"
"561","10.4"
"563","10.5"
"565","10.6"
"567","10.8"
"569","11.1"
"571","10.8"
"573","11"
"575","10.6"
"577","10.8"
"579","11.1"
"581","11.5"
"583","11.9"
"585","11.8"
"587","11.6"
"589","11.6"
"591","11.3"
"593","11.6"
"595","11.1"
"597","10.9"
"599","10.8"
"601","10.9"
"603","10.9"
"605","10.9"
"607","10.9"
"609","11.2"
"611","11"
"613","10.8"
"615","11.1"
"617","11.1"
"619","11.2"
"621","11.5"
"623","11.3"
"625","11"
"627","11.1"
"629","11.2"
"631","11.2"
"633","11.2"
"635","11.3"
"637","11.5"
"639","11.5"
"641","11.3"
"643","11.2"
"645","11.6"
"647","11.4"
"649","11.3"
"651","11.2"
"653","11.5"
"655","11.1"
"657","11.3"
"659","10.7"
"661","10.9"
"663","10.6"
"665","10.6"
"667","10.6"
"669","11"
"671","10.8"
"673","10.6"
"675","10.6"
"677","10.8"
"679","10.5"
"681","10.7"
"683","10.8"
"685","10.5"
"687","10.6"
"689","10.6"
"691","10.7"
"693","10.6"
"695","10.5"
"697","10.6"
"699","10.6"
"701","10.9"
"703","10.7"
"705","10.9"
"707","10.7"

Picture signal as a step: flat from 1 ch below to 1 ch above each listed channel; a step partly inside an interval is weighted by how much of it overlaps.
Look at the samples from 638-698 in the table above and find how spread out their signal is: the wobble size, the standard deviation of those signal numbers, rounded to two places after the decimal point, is 0.35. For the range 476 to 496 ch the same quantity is 0.15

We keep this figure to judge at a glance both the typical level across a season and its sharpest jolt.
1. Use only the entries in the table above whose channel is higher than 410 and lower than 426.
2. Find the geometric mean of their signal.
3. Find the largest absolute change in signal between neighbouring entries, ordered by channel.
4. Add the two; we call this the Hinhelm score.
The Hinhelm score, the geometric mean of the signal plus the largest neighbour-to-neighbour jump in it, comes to 11.7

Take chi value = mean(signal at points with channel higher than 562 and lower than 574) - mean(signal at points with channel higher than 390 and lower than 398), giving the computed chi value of -1.0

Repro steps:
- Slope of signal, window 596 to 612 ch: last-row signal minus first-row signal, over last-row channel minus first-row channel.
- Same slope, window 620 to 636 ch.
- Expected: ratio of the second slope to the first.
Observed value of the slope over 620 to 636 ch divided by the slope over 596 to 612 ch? -2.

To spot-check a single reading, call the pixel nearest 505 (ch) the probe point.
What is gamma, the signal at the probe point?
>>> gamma 10.6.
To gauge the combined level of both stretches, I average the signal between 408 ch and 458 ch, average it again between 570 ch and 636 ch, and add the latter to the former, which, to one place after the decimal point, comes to 22.2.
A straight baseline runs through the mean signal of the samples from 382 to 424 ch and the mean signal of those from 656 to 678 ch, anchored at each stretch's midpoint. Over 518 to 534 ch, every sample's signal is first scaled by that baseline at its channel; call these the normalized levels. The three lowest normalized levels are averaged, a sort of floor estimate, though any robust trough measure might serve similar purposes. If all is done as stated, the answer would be 0.89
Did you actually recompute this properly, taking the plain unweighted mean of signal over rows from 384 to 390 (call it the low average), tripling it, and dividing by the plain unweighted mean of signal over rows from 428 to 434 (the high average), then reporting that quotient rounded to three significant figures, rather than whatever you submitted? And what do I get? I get 3.09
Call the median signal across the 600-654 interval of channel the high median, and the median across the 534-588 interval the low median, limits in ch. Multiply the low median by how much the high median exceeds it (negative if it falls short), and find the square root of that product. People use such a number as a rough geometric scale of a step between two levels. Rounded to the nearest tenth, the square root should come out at 2.7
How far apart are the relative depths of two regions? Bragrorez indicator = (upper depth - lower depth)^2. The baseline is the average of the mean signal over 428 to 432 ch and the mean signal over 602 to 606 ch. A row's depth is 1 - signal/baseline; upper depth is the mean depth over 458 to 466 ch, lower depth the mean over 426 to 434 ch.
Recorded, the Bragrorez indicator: 0.0040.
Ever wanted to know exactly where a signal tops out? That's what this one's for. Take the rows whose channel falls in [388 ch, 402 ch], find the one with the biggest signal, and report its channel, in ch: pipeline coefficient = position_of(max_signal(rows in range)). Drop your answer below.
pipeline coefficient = 395 ch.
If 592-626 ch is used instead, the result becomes 593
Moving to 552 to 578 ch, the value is 569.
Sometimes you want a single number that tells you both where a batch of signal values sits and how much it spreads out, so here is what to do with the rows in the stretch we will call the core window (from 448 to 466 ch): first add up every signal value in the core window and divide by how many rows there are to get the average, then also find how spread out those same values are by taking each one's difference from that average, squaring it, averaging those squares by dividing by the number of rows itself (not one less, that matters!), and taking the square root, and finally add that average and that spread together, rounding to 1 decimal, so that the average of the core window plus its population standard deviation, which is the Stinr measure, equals 10.8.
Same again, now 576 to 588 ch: 11.8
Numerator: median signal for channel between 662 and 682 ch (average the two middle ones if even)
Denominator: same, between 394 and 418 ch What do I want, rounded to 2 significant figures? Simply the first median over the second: 0.91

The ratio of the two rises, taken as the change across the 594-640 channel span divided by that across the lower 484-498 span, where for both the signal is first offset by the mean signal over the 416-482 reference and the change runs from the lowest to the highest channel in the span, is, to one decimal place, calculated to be -2.0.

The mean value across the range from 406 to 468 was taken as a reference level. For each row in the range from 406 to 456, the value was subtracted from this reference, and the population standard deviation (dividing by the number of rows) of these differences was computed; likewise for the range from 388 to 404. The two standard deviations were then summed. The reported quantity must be 0.6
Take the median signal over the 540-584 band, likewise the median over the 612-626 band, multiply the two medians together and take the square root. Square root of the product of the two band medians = 10.8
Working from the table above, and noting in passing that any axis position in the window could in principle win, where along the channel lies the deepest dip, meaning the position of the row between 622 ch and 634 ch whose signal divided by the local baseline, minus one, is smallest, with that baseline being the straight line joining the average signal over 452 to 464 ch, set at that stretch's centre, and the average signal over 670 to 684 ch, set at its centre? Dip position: 625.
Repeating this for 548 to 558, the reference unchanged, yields 555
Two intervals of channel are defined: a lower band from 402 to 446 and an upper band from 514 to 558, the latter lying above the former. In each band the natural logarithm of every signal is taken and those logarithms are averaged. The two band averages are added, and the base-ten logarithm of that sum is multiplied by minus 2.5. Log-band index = -1.69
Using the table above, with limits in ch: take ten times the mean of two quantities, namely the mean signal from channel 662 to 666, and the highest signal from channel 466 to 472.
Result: 107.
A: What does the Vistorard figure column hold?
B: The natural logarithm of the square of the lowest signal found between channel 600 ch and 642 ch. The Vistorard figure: 4.76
